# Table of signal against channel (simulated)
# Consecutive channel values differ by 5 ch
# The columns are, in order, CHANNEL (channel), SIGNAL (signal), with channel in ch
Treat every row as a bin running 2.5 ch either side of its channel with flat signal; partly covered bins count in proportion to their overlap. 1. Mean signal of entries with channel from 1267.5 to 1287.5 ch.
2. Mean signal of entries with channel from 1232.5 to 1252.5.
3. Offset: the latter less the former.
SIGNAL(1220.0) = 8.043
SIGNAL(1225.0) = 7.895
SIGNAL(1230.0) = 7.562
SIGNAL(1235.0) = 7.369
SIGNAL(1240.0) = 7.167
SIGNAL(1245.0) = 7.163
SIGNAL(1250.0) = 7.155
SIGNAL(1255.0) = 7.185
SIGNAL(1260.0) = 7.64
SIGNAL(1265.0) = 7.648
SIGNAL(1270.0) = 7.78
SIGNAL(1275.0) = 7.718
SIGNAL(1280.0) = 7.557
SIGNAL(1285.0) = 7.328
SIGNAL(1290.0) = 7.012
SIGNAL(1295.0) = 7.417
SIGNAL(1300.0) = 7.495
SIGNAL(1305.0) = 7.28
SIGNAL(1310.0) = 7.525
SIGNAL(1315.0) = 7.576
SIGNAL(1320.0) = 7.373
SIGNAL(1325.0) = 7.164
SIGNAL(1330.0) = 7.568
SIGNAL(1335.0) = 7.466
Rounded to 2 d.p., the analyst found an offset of -0.38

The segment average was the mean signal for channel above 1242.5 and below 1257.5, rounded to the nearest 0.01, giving 7.17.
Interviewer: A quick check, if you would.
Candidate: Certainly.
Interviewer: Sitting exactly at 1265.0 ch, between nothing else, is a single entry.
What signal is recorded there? 7.648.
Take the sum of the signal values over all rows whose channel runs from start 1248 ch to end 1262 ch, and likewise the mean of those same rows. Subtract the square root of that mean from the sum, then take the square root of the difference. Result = 4.39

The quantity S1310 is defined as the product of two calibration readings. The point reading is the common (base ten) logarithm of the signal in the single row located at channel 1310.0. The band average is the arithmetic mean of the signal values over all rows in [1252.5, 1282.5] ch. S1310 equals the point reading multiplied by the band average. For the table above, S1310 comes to 6.65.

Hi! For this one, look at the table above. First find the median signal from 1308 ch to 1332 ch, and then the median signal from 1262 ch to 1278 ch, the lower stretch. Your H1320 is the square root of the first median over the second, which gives 0.99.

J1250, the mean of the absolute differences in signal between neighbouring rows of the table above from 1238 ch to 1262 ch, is 0.12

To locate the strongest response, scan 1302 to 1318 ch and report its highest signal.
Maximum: 7.576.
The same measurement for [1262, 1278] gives 7.78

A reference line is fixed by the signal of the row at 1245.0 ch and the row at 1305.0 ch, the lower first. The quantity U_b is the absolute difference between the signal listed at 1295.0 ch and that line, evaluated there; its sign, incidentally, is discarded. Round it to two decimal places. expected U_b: 0.16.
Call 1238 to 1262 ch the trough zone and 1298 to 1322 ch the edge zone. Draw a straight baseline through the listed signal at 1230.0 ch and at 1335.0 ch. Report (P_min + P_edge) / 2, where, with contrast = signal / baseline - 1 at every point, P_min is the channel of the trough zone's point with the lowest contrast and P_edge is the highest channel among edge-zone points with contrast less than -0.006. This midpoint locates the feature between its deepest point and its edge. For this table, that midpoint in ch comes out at 1285.0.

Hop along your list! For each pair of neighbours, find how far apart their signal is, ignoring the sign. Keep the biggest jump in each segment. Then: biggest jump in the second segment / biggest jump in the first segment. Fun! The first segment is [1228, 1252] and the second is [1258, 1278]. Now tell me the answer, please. 0.65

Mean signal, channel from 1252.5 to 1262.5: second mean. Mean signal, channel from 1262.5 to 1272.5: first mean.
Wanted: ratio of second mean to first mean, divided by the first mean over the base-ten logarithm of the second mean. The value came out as 0.108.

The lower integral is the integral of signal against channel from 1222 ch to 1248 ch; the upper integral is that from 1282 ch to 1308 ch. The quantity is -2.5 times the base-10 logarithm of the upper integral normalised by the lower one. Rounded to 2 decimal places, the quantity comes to 0.02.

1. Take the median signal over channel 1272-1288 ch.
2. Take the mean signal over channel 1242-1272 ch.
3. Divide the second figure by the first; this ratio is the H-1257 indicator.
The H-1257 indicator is 0.98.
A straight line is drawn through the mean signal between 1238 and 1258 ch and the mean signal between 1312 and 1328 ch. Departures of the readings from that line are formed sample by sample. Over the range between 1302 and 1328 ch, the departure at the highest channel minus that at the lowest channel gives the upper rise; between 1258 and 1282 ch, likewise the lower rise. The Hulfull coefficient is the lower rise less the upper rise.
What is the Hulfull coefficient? 0.03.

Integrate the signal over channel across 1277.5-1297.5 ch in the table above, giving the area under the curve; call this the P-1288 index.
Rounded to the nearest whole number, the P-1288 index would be 147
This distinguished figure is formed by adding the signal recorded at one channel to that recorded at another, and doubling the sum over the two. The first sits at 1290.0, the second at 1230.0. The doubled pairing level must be 29.1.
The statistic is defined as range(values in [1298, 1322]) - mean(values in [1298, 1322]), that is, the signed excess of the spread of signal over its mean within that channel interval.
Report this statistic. -7.15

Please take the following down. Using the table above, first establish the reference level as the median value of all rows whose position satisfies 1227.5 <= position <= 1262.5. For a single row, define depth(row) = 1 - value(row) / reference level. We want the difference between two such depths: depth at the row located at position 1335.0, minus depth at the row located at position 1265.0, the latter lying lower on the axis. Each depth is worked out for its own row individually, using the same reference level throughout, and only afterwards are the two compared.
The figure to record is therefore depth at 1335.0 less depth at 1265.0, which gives 0.03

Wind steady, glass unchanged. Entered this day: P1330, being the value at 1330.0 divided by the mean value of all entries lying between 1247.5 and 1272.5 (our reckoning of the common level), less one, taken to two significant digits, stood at 0.012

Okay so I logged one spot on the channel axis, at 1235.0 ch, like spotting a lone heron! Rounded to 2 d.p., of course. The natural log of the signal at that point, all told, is 2.00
